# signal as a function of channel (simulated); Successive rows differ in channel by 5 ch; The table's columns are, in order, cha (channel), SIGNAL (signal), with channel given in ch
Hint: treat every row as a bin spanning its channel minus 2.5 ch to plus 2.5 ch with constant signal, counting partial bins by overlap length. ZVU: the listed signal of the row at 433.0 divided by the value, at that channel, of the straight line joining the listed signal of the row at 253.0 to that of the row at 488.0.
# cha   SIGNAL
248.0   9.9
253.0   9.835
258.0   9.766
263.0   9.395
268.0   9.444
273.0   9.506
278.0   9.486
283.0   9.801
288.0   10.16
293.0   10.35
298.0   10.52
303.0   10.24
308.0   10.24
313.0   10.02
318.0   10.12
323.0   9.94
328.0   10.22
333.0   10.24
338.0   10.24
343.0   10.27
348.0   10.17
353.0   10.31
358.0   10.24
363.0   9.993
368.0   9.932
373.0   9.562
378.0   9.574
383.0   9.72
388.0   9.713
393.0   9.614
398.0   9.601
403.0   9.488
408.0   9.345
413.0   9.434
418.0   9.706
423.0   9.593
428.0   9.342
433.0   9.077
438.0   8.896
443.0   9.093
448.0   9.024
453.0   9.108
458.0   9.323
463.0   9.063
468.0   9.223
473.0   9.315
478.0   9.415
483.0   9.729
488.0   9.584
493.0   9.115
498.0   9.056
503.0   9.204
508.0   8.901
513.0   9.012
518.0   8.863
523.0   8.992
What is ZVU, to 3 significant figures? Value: 0.941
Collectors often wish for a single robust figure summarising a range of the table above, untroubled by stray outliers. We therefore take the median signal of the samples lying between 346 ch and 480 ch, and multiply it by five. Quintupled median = 47.4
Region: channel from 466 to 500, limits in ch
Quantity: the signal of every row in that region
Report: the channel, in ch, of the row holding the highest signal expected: 483.0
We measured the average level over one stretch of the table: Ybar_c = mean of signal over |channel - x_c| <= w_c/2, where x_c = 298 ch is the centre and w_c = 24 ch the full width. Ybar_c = 10.3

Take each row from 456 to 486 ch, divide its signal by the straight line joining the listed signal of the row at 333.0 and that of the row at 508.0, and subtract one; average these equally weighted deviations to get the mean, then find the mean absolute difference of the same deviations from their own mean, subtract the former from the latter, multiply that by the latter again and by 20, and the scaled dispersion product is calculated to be 0.002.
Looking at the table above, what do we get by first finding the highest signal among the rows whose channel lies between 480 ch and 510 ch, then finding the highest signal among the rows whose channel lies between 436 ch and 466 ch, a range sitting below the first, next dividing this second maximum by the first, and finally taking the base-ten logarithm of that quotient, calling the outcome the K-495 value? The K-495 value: -0.019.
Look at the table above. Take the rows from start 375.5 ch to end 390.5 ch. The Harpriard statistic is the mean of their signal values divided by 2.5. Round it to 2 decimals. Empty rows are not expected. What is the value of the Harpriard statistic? 3.87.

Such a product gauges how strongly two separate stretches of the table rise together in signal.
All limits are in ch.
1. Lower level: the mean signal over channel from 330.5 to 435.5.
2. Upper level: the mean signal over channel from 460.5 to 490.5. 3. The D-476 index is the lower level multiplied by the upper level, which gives 92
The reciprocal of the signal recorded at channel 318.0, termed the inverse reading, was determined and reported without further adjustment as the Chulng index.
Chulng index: 0.099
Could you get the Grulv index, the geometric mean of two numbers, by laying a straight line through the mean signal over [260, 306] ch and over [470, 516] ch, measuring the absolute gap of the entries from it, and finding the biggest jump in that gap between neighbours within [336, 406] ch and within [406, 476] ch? 0.252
